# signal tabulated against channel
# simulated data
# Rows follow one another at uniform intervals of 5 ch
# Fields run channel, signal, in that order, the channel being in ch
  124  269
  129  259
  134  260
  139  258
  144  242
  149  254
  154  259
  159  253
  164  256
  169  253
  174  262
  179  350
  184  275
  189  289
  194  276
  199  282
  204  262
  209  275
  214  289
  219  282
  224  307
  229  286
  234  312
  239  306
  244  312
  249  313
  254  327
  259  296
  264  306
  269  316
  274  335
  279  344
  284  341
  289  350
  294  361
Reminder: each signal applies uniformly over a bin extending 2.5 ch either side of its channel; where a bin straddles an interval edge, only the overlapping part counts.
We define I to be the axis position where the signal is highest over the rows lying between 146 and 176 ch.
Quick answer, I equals 174 ch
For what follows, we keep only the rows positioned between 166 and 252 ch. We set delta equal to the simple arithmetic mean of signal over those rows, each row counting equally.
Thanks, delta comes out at 290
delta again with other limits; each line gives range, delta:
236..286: 320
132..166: 255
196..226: 283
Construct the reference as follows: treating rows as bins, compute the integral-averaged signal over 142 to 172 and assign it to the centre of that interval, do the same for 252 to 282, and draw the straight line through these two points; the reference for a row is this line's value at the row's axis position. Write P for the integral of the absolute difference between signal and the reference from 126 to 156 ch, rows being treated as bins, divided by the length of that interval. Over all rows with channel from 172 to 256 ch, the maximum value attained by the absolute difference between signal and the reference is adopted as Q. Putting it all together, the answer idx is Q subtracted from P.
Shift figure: -70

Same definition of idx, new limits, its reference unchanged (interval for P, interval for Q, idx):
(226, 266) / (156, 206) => -73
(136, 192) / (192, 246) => -7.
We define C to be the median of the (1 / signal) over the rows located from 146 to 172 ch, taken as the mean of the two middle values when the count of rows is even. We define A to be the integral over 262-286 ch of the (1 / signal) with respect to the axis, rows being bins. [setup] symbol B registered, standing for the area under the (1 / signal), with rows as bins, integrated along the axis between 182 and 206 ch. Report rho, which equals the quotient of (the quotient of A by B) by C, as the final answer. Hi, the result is 214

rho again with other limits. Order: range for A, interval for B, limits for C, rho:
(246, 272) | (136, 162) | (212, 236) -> 235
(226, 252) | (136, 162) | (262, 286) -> 277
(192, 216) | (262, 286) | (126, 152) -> 306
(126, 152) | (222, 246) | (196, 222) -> 365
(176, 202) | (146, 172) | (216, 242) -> 268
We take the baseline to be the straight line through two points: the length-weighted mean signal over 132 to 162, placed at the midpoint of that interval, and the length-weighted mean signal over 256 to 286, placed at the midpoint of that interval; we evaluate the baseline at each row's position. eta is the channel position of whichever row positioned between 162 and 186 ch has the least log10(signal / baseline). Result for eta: 169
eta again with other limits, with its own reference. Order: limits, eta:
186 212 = 204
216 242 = 229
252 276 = 259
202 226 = 204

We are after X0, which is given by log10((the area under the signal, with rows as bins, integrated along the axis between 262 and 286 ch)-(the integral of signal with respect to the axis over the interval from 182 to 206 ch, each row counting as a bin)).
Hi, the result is 3.09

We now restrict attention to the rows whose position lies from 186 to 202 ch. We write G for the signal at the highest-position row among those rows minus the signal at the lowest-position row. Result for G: -7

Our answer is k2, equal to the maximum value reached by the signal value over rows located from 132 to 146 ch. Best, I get 260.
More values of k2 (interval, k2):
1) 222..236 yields 312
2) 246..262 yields 327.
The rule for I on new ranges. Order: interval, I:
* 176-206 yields 179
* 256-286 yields 279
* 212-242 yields 234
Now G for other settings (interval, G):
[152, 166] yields -3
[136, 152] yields -4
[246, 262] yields -17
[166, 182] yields 97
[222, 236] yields 5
